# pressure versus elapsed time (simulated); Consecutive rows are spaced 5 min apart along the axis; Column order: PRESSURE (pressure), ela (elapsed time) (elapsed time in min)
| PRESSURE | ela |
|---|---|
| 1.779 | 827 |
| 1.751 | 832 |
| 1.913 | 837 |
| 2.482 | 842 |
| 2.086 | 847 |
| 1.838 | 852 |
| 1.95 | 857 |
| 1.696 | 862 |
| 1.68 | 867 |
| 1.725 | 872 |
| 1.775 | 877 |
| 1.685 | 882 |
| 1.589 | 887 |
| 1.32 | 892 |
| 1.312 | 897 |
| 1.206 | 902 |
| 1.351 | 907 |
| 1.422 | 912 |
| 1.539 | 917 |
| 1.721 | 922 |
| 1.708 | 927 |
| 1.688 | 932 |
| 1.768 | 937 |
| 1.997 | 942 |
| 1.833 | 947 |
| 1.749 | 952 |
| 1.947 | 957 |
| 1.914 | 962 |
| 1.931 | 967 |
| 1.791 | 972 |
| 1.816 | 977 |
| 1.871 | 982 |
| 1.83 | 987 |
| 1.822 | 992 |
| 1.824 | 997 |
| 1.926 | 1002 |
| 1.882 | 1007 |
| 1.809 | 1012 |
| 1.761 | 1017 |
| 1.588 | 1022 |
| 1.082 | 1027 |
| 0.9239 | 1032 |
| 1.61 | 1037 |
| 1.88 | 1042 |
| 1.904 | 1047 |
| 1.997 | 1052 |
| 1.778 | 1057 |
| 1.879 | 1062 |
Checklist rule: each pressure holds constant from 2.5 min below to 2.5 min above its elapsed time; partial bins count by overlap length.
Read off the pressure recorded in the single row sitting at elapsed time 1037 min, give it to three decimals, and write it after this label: 1.610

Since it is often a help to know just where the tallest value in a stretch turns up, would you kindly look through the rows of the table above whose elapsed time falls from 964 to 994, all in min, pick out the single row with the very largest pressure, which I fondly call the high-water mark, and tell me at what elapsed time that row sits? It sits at 967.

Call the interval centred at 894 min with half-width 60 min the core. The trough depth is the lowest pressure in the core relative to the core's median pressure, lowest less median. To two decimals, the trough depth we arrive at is -0.51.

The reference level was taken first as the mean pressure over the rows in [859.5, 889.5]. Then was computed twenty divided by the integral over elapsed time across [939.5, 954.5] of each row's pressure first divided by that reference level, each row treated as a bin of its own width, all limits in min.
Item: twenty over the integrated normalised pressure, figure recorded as 1.21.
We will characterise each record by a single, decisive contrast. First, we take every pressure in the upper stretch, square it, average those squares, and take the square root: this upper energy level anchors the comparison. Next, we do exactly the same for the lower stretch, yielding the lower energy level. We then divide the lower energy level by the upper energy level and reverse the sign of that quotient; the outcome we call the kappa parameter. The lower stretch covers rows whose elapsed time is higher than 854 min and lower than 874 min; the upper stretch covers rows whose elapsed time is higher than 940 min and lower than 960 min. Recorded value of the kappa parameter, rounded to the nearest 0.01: -0.94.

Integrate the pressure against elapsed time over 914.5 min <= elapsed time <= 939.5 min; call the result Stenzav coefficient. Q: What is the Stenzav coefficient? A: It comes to 42.1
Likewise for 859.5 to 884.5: 42.8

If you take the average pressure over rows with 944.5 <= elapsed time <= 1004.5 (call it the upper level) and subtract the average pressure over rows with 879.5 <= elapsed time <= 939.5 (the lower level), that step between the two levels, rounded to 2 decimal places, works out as 0.33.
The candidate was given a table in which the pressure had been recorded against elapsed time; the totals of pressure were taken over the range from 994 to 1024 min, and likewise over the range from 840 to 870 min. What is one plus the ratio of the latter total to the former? 2.09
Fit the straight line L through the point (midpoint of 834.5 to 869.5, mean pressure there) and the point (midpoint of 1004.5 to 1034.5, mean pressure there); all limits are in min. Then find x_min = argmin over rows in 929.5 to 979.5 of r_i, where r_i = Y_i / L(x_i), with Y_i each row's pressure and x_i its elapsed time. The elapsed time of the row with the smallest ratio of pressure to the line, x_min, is 932 min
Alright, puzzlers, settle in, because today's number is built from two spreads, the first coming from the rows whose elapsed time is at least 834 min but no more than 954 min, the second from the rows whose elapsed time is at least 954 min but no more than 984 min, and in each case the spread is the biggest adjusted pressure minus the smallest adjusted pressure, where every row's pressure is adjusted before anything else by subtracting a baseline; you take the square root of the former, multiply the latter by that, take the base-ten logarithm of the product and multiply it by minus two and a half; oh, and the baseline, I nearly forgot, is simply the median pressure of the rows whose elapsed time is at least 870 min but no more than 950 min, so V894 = 1.9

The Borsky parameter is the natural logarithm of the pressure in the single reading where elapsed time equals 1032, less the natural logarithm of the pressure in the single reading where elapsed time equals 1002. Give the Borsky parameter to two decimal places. -0.73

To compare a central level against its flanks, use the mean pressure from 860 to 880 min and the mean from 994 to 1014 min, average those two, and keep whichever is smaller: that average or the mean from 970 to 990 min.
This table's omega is 1.79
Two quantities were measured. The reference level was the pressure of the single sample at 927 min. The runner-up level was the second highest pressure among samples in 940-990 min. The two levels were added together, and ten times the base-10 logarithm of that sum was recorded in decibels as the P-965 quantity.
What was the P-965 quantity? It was 5.63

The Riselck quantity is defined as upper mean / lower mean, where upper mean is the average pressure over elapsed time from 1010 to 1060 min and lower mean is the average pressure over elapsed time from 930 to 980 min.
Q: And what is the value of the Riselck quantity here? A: 0.89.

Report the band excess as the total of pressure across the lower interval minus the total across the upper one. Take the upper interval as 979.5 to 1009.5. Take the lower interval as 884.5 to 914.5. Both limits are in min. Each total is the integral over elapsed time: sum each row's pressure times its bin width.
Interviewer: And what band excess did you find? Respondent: -15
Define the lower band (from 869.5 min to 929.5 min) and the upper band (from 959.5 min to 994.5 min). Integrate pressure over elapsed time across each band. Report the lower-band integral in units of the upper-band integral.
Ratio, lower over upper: 1.4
